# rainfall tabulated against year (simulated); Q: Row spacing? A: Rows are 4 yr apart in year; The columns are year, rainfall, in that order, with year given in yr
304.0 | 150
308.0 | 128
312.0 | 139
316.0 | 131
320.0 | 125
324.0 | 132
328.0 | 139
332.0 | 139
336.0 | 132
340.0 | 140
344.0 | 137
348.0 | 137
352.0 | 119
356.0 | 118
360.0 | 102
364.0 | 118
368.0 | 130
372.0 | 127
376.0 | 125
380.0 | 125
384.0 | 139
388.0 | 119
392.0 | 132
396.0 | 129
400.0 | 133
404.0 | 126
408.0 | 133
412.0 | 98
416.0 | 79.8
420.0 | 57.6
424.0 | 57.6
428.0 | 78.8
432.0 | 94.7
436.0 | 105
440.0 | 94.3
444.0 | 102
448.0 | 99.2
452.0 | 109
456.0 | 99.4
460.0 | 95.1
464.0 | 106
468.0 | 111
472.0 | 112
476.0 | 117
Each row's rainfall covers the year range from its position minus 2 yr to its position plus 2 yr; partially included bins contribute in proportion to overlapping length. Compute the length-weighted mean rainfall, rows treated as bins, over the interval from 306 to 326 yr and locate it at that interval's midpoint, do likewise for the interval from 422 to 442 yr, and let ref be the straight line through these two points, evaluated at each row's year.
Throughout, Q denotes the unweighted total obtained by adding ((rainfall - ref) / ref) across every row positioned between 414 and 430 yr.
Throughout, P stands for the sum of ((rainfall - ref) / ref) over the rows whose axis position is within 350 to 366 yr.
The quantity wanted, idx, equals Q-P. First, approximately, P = 0.0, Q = -0.96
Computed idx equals -0.9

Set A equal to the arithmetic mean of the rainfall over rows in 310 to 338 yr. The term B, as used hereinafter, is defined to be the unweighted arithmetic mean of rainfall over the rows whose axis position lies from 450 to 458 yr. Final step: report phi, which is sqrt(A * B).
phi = 118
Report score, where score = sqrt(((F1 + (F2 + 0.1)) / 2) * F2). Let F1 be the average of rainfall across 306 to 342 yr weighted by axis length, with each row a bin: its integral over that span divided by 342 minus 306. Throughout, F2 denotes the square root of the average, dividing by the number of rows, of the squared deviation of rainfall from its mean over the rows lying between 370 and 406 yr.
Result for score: 19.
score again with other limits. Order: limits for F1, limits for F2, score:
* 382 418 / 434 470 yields 19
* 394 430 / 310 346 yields 16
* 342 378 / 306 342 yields 18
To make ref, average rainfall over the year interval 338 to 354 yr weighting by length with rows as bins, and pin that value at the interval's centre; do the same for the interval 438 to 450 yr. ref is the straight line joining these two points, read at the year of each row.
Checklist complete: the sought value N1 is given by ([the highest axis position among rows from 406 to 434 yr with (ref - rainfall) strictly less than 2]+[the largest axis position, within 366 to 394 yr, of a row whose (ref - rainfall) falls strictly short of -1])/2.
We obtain 400 yr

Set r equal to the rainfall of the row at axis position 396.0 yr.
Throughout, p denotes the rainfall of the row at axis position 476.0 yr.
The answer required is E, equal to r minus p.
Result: 12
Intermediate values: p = 117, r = 129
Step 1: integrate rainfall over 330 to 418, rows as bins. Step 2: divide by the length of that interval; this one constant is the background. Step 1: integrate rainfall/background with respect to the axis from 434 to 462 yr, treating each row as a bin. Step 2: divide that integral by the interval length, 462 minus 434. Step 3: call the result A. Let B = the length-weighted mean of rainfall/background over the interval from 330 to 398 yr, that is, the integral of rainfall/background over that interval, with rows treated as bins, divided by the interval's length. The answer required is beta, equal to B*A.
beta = 0.83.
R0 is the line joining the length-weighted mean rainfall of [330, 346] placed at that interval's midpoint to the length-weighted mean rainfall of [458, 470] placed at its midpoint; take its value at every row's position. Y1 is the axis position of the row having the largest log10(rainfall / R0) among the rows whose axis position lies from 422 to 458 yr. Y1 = 452.0 yr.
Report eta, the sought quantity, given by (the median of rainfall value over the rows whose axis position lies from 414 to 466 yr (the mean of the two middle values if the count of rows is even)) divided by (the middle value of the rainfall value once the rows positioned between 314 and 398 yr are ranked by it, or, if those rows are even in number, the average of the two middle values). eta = 0.73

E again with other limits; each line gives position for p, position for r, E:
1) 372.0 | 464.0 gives -21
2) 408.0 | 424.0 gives -75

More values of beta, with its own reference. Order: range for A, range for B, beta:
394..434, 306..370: 0.82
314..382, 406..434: 0.71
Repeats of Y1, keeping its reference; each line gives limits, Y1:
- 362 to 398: 384.0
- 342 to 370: 348.0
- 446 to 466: 464.0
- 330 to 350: 340.0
